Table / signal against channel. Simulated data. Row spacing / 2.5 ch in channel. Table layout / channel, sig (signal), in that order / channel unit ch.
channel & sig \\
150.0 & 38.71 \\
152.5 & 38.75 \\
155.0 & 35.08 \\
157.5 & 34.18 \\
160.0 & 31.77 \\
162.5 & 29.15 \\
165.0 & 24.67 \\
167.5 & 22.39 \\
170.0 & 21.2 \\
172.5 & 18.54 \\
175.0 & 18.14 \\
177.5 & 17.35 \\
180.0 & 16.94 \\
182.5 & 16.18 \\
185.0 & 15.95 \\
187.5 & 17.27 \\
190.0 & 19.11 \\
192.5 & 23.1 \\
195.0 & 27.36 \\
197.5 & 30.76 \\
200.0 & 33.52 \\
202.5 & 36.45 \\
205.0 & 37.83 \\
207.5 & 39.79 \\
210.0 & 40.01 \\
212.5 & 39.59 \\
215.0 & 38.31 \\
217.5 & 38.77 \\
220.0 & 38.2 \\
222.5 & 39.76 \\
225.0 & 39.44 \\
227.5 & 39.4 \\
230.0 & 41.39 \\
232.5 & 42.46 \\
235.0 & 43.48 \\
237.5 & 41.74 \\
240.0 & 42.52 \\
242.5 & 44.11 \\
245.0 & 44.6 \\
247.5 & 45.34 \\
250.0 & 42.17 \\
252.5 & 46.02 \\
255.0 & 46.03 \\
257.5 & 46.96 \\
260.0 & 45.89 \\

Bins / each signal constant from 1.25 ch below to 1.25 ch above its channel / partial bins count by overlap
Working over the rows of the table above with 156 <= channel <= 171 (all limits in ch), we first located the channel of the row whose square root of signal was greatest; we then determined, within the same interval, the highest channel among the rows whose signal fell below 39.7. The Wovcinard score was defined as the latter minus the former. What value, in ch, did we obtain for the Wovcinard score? 12.5 ch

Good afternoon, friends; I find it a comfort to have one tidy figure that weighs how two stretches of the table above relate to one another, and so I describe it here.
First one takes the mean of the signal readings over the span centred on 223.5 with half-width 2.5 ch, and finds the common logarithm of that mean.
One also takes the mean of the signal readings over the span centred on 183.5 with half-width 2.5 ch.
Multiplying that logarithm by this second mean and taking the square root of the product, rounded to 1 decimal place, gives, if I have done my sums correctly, 5.1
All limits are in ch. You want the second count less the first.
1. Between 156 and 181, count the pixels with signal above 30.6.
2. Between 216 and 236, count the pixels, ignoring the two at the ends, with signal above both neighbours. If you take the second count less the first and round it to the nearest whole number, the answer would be -1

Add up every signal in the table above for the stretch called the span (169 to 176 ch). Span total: 58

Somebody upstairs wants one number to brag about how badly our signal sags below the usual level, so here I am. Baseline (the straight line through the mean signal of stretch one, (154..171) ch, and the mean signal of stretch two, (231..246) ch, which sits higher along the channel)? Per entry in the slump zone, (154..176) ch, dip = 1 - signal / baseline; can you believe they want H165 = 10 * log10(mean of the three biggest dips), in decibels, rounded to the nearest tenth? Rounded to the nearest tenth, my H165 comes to -4.4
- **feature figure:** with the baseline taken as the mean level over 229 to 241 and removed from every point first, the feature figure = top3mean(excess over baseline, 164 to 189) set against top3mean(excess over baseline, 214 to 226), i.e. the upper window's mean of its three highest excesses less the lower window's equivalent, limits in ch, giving 17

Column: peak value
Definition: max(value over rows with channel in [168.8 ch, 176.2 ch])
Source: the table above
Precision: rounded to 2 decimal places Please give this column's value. 21.20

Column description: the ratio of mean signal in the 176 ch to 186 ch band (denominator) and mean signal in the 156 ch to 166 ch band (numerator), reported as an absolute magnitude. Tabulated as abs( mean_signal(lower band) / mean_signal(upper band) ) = 1.8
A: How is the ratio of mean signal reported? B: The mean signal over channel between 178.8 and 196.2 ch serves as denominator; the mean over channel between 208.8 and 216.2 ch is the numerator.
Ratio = 2.0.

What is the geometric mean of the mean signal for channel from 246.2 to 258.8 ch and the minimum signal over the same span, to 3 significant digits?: 43.7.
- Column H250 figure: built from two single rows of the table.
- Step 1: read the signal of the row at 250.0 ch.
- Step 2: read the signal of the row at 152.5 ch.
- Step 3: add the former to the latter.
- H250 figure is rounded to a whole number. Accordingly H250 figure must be 81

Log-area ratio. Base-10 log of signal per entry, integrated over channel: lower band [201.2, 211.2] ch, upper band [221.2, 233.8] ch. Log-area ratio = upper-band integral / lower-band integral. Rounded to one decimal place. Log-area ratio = 1.3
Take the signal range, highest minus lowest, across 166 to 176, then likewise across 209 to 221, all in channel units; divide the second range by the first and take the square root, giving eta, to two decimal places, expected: 0.65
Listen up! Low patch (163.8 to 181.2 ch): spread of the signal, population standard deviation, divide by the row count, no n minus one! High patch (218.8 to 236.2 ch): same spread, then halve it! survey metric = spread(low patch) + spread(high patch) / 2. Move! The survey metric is 4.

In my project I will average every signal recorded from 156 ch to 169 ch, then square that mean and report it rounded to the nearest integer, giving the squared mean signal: 808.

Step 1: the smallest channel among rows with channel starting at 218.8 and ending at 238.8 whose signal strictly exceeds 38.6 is 222.5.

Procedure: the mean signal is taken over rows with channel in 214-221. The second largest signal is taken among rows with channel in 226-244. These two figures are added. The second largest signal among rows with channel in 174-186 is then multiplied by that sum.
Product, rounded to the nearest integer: 1421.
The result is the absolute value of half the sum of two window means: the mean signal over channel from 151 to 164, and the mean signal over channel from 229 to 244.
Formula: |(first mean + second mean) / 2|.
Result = 38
